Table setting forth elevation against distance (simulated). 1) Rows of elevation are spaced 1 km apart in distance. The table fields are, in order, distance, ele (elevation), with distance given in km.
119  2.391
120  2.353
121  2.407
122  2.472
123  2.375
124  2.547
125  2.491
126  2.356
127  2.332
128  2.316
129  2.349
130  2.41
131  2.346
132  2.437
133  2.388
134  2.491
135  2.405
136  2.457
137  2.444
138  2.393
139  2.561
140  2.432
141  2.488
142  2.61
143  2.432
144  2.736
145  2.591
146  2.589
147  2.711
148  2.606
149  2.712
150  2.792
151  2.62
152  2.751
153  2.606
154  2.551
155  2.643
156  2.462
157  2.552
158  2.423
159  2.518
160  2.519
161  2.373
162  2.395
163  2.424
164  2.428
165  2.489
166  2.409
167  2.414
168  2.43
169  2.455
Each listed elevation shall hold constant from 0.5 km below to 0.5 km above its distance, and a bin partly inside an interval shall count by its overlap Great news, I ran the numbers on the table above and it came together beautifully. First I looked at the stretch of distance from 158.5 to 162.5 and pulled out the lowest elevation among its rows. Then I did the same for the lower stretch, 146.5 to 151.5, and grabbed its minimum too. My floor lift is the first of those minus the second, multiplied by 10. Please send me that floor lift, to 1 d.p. -2.3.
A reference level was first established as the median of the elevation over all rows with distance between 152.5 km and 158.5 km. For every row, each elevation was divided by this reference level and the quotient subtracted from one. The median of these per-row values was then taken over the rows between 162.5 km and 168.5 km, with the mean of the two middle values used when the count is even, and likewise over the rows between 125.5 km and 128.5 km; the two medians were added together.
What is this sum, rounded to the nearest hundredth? 0.14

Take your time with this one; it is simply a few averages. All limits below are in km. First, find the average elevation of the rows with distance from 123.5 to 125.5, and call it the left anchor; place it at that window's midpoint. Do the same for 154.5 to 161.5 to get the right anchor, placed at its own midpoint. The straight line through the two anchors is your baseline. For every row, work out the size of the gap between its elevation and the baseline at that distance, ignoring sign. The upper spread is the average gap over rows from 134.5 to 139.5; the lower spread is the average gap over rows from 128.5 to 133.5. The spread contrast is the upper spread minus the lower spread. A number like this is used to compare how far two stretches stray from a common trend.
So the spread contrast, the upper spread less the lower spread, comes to -0.05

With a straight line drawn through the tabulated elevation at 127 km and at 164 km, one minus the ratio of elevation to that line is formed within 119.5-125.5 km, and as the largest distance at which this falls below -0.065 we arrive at 125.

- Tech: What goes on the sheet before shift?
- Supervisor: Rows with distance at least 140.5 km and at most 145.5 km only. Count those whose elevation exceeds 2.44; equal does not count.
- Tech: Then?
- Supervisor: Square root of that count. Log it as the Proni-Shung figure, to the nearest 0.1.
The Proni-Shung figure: 2.0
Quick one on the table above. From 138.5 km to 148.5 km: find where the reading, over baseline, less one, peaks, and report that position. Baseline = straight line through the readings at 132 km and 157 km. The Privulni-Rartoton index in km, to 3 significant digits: 144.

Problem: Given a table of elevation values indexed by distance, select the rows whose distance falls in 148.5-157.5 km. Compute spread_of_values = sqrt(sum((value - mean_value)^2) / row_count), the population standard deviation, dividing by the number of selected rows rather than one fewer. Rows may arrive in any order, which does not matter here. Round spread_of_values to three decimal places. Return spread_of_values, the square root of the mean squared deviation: 0.099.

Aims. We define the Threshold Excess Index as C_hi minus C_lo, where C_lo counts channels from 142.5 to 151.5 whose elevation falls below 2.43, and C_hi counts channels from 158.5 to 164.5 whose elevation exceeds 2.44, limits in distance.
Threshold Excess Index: 2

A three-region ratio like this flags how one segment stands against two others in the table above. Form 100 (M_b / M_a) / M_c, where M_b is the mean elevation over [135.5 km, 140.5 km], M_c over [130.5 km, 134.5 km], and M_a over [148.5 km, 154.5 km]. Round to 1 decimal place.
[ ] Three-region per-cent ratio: 38.1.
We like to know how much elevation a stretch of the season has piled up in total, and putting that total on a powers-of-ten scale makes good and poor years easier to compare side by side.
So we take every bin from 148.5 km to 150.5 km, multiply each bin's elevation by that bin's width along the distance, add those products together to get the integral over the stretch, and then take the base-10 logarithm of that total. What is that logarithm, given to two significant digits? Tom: 0.74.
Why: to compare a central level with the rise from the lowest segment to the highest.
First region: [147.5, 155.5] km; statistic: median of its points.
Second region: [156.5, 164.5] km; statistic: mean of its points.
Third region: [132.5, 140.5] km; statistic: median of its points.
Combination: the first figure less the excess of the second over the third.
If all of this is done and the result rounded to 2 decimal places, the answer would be 2.62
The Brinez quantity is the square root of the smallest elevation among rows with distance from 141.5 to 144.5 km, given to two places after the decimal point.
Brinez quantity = 1.56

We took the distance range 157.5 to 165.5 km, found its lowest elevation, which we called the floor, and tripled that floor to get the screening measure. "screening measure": 7.12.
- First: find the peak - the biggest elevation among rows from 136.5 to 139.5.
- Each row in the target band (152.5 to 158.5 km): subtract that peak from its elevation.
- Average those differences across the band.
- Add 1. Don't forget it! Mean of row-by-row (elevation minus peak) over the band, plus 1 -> 0.98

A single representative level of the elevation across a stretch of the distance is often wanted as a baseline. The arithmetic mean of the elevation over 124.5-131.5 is 2.371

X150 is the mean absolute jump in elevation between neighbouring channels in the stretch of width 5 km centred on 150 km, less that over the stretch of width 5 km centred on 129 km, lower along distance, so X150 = 0.079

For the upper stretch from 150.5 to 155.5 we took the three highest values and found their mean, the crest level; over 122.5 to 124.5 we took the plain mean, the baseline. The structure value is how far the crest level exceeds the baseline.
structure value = 0.21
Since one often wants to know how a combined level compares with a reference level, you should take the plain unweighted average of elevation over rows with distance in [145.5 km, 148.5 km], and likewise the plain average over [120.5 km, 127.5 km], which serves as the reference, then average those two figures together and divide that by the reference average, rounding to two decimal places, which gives 1.04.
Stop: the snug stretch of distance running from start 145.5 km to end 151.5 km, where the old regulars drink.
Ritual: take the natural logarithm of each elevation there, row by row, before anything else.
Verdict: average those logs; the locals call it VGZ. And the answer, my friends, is 0.98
